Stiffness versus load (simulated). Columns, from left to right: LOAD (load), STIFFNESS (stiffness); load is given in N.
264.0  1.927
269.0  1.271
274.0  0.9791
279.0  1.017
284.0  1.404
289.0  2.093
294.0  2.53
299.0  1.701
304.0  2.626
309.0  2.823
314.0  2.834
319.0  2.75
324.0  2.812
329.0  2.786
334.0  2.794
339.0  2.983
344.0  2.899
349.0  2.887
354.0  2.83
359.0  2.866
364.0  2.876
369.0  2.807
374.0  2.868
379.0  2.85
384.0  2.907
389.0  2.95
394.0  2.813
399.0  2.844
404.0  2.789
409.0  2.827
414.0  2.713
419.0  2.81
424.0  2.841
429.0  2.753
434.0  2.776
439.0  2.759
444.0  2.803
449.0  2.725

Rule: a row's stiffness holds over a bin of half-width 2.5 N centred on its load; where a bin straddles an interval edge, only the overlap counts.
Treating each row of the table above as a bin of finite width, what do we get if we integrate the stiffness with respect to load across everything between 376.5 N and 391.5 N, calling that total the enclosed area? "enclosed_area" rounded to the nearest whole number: 44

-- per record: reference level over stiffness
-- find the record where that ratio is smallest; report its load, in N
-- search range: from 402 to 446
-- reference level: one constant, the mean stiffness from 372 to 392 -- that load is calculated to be 424.0 N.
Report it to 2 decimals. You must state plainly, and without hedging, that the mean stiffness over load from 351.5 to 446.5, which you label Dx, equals 2.83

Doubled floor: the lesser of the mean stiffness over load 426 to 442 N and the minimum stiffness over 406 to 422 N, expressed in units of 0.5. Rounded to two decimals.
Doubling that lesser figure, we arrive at 5.43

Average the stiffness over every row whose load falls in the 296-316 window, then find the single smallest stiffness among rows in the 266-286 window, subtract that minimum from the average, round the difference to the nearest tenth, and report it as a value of 1.5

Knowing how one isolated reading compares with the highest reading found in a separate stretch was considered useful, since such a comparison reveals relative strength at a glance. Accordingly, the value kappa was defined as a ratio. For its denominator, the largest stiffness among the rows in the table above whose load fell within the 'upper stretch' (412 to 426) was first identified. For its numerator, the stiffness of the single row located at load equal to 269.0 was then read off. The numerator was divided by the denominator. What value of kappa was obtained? 0.45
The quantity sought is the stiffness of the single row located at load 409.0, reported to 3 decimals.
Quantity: 2.827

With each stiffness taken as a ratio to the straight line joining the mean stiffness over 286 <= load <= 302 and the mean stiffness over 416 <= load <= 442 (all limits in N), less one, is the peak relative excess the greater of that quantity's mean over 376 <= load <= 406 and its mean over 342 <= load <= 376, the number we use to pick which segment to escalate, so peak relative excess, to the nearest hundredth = 0.18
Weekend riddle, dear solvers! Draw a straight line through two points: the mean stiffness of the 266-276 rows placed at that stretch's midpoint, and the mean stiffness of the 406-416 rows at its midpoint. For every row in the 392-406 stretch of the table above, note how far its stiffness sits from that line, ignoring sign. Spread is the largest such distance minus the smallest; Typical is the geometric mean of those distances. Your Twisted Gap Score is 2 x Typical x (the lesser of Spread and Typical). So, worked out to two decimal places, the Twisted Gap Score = 0.05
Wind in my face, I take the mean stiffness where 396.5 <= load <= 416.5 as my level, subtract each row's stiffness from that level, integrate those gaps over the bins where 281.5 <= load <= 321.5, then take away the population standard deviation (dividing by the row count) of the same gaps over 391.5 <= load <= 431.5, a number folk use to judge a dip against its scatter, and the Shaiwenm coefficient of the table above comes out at 18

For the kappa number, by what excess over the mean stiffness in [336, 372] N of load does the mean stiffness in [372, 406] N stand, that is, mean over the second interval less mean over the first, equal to -0.02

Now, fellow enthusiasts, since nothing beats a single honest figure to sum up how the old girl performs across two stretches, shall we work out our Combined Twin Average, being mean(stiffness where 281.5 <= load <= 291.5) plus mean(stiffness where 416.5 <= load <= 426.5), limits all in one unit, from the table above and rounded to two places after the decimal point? 4.57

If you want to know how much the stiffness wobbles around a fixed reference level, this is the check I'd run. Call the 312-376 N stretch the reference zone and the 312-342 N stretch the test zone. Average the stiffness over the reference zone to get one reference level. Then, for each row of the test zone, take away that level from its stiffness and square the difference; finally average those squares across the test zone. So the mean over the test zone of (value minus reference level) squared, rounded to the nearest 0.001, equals 0.006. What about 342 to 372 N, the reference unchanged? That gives 0.001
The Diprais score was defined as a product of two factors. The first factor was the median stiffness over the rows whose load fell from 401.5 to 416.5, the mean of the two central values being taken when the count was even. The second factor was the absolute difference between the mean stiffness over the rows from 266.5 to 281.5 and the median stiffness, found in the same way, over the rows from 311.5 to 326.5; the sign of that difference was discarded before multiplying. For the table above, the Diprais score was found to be 5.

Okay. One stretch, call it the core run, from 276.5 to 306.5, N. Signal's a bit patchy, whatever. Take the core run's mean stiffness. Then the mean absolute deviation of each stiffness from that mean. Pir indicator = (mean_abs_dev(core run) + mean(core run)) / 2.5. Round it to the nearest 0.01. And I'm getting 0.97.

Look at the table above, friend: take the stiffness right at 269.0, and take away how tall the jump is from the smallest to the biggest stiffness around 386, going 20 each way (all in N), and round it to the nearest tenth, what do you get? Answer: 1.1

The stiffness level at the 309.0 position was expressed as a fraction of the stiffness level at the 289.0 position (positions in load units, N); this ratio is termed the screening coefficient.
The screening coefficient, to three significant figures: 1.35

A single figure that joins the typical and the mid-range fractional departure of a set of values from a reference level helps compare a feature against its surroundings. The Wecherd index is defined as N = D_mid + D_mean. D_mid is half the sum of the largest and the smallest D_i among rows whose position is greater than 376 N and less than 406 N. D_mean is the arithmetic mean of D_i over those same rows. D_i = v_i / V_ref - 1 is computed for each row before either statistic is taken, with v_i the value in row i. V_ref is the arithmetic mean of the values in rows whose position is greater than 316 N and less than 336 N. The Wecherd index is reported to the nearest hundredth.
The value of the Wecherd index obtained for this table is 0.06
